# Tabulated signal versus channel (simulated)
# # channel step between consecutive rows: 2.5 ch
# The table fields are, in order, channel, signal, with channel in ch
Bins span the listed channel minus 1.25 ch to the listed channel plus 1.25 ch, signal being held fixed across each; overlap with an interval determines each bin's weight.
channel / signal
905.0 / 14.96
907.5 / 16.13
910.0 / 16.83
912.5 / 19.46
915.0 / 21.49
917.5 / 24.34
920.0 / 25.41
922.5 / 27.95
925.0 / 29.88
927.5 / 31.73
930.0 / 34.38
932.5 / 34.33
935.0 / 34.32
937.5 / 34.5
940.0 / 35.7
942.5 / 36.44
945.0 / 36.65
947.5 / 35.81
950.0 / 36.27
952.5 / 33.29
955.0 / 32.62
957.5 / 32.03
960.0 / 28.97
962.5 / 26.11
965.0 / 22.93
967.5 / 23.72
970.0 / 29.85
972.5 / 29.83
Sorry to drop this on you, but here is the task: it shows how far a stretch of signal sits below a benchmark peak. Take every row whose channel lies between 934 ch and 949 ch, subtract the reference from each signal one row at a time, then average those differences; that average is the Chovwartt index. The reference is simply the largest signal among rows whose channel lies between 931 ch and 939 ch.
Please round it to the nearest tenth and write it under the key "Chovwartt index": 1.1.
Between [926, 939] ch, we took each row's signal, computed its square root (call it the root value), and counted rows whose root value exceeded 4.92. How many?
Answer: 5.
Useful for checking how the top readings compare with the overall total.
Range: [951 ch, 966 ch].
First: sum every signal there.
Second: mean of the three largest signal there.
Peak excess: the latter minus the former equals -143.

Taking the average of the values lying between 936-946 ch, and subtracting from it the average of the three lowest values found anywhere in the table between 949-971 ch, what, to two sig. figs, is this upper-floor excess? 12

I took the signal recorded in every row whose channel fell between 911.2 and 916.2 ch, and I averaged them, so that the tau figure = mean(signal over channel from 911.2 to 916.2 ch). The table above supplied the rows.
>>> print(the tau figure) 20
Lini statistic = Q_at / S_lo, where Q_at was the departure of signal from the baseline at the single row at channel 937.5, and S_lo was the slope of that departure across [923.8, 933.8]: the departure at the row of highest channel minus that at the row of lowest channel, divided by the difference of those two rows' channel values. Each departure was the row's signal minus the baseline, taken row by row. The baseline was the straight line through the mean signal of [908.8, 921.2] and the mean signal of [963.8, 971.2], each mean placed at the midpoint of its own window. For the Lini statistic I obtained 22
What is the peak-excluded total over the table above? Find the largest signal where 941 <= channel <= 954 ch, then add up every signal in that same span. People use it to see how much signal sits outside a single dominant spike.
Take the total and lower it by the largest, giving 142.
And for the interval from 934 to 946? 141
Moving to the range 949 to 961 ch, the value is 127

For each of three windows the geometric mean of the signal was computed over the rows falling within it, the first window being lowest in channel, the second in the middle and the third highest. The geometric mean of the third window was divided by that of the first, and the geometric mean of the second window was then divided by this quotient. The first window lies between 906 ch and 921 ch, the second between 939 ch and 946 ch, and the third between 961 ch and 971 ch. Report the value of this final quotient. 29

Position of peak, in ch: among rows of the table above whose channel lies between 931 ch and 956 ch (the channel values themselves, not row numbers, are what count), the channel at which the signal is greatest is 945.0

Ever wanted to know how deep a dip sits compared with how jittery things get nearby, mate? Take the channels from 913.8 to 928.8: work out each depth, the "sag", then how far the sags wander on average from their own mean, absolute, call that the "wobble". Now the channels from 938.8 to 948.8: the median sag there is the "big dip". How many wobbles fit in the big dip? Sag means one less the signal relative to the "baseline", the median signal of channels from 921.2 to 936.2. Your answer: -1.0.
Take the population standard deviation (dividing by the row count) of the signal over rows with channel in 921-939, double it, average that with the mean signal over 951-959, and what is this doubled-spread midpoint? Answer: 18.8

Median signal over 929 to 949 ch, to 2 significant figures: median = 35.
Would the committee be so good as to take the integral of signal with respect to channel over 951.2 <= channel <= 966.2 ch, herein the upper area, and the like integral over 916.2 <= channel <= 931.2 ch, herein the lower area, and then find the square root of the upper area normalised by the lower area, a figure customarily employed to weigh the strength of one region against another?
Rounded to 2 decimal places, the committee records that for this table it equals 1.01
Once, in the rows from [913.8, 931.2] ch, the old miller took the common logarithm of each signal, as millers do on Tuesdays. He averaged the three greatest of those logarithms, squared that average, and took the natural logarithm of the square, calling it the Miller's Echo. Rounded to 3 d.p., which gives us 0.817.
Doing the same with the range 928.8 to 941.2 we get 0.867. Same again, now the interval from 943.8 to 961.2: 0.888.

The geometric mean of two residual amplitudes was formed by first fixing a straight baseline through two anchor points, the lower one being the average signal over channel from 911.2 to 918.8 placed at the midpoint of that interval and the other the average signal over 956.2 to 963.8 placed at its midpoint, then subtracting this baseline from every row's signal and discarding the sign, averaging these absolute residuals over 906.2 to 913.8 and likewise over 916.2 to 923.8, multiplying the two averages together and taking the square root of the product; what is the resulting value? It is 3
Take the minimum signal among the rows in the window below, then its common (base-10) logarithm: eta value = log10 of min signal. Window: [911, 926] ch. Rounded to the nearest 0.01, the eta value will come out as 1.29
